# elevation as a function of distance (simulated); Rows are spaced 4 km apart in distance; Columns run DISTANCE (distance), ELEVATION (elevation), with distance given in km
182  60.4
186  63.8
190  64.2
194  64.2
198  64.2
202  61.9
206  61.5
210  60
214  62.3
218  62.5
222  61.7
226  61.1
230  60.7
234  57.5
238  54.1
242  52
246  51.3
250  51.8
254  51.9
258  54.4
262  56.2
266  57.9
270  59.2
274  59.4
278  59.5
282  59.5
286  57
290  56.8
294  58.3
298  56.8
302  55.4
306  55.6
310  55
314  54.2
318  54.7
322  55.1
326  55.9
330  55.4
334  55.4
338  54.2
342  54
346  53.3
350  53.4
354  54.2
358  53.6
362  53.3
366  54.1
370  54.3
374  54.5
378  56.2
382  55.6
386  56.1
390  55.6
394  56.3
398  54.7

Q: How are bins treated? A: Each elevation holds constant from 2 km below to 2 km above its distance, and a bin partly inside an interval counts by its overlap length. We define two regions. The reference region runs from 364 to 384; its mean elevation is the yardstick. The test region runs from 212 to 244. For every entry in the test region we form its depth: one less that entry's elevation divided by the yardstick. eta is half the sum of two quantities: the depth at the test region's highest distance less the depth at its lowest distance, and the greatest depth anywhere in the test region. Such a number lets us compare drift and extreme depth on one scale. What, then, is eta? 0.12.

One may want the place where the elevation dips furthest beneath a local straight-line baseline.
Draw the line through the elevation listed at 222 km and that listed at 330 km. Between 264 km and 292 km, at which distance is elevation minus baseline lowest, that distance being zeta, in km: 266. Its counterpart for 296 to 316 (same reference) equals 314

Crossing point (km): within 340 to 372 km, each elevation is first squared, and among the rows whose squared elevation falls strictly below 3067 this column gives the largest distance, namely 370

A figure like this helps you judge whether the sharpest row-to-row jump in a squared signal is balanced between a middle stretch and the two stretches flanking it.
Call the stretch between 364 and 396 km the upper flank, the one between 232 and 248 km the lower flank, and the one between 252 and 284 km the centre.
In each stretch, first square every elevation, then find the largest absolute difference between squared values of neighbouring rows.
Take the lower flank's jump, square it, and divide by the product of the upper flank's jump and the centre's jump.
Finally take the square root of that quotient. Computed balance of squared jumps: 1.70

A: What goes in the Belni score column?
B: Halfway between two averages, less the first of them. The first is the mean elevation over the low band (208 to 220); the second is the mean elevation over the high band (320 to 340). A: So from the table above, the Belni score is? -3.2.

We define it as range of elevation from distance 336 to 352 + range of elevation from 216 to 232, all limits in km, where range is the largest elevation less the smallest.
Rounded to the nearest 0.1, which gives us 2.7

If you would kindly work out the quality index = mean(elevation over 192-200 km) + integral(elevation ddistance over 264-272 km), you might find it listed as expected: 533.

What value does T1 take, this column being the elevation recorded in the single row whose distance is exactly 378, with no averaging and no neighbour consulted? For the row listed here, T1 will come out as 56.2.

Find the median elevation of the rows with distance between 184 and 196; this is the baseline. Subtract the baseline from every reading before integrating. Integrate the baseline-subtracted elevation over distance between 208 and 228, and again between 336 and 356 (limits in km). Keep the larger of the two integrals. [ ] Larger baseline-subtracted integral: -54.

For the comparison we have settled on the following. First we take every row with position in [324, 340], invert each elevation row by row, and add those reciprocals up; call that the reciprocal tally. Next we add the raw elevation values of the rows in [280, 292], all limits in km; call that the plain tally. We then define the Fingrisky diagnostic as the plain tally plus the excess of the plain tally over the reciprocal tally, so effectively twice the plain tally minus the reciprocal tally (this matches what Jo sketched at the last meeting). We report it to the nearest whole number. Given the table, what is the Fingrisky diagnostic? 347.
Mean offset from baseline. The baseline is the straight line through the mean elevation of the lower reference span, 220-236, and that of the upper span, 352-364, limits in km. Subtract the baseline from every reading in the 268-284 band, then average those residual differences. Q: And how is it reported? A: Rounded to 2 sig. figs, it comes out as 1.6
